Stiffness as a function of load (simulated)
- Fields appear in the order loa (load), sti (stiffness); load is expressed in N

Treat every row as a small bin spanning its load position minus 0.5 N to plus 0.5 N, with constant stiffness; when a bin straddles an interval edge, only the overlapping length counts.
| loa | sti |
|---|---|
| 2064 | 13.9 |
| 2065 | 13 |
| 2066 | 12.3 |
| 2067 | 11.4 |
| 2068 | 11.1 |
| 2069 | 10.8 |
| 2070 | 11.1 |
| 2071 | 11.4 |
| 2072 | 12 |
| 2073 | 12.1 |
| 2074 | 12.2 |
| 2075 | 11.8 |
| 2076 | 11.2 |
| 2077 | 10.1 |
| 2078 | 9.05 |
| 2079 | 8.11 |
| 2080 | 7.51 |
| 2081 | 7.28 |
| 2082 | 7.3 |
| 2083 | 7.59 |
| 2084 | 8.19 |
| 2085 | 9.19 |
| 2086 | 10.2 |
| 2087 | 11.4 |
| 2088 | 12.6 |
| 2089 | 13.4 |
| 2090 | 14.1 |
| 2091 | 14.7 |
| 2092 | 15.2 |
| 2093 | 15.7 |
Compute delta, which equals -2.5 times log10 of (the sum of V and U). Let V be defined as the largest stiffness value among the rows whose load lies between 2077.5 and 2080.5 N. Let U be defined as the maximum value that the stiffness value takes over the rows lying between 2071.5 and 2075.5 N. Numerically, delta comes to -3.32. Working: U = 12.2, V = 9.05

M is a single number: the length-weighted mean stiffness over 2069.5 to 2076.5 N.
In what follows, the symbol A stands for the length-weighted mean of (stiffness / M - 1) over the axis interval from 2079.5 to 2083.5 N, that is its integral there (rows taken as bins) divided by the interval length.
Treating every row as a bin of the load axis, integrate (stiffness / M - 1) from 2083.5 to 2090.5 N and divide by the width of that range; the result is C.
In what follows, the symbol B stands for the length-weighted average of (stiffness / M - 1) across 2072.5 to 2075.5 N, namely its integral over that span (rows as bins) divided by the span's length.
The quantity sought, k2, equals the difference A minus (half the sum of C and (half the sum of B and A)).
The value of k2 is -0.26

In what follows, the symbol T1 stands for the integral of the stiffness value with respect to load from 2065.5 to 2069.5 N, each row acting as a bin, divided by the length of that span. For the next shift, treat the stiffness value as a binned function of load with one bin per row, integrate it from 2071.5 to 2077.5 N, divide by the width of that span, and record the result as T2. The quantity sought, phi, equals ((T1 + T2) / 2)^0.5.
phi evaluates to 3.4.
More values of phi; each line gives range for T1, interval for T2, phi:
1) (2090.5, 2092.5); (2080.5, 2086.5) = 3.4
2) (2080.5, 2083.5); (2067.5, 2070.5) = 3.0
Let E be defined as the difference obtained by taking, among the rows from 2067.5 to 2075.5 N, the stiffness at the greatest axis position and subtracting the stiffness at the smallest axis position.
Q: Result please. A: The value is 0.7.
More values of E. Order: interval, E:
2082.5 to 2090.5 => 6.5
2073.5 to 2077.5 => -2.1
